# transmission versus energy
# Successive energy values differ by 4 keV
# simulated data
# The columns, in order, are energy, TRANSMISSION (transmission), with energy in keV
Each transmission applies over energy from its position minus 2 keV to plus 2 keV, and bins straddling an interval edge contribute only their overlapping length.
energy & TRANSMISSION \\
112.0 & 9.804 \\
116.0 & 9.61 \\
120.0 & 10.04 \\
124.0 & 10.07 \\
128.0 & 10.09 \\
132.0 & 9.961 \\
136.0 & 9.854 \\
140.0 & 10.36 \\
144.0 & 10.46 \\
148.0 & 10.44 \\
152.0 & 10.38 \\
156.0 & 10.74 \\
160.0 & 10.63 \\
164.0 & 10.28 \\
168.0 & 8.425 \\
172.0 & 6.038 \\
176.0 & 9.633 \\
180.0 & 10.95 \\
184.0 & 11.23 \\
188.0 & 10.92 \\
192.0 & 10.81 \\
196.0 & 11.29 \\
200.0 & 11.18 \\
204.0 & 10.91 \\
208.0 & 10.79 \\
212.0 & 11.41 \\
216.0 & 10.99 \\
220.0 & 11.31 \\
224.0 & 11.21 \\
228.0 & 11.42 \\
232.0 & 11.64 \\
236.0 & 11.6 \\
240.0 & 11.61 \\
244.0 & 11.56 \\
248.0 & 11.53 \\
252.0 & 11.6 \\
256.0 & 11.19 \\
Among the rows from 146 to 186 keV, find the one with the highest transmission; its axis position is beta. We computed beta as 184.0 keV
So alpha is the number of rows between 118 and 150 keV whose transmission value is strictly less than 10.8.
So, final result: 8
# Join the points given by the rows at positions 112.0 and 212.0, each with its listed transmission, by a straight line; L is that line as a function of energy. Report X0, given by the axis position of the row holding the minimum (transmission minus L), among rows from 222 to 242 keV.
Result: 224.0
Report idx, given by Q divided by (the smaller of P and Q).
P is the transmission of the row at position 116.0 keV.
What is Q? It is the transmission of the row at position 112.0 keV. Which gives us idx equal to 1.02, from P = 9.61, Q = 9.804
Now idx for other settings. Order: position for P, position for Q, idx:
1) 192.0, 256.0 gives 1.04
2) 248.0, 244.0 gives 1.00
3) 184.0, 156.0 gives 1.00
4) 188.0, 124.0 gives 1.00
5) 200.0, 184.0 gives 1.00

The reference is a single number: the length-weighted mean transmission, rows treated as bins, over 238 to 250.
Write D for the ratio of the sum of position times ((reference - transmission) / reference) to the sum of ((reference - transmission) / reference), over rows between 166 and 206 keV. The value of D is 176.8 keV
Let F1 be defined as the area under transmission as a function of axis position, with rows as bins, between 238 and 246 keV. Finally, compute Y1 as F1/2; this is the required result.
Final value 46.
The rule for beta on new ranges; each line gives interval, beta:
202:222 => 212.0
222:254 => 232.0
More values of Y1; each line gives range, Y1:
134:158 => 124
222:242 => 115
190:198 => 44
